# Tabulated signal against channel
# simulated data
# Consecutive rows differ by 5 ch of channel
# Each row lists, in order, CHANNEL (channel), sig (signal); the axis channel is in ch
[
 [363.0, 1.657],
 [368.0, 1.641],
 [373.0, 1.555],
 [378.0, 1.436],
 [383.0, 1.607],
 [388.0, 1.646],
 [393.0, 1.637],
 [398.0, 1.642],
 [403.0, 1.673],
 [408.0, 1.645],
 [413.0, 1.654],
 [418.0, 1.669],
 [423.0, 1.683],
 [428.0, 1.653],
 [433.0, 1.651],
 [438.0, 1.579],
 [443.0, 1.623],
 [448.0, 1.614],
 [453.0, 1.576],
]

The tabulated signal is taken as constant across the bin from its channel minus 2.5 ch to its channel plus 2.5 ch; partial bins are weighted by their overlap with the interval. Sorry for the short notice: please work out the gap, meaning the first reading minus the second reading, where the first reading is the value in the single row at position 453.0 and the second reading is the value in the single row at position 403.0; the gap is -0.10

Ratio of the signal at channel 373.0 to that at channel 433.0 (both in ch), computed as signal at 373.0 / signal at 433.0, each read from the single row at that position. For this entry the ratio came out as 0.94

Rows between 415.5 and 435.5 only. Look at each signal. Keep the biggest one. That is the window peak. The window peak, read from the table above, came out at 1.683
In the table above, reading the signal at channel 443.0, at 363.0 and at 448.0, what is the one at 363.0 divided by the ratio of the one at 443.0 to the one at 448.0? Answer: 1.65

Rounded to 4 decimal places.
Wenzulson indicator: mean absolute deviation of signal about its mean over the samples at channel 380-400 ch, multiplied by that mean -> 0.0212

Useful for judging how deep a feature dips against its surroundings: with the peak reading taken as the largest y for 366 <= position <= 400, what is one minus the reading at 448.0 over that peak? 0.019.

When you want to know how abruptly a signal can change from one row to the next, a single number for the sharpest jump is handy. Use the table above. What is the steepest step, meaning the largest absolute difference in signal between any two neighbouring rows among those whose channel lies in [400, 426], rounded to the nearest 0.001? 0.028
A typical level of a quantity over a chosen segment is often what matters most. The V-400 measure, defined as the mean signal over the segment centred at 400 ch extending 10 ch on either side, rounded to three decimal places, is 1.649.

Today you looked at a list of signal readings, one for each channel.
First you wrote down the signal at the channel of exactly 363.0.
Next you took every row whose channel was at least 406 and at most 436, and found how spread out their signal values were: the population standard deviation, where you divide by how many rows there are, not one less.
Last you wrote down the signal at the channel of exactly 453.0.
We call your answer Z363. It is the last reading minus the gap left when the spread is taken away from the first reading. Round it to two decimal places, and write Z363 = -0.07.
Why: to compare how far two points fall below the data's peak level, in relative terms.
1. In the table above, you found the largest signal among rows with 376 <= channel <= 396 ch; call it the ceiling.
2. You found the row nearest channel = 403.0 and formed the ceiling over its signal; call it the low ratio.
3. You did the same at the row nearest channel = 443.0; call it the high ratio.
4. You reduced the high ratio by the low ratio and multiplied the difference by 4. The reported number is 0.12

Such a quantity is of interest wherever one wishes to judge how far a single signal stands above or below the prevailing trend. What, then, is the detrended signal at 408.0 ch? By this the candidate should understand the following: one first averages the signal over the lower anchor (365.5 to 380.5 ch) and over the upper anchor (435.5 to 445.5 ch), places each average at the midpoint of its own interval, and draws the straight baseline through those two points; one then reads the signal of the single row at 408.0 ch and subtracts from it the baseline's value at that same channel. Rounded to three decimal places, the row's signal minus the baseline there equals 0.071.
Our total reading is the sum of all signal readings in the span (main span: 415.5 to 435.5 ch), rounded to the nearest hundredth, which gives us 6.66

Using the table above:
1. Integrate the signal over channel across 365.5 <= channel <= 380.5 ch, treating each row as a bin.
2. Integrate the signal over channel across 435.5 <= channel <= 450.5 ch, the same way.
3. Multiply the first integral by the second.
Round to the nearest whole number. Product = 558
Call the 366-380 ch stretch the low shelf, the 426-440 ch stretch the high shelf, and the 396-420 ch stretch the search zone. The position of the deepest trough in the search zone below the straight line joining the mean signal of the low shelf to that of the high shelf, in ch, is 408.0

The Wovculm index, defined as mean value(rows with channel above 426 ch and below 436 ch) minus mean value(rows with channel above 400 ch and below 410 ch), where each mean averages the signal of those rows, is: -0.01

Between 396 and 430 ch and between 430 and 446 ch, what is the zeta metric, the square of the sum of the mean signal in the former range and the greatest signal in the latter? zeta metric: 11.0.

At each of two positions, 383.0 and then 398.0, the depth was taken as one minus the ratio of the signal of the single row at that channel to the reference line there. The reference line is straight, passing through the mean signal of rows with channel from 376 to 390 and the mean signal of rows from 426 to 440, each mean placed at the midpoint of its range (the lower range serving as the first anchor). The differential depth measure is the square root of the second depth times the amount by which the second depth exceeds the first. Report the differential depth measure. 0.019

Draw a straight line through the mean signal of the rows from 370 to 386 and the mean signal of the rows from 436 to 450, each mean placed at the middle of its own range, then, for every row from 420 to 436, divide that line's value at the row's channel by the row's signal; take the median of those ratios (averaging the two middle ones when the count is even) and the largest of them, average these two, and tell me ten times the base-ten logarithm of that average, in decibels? -0.16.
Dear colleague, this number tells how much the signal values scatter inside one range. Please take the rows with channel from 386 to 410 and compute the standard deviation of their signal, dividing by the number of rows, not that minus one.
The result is 0.013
